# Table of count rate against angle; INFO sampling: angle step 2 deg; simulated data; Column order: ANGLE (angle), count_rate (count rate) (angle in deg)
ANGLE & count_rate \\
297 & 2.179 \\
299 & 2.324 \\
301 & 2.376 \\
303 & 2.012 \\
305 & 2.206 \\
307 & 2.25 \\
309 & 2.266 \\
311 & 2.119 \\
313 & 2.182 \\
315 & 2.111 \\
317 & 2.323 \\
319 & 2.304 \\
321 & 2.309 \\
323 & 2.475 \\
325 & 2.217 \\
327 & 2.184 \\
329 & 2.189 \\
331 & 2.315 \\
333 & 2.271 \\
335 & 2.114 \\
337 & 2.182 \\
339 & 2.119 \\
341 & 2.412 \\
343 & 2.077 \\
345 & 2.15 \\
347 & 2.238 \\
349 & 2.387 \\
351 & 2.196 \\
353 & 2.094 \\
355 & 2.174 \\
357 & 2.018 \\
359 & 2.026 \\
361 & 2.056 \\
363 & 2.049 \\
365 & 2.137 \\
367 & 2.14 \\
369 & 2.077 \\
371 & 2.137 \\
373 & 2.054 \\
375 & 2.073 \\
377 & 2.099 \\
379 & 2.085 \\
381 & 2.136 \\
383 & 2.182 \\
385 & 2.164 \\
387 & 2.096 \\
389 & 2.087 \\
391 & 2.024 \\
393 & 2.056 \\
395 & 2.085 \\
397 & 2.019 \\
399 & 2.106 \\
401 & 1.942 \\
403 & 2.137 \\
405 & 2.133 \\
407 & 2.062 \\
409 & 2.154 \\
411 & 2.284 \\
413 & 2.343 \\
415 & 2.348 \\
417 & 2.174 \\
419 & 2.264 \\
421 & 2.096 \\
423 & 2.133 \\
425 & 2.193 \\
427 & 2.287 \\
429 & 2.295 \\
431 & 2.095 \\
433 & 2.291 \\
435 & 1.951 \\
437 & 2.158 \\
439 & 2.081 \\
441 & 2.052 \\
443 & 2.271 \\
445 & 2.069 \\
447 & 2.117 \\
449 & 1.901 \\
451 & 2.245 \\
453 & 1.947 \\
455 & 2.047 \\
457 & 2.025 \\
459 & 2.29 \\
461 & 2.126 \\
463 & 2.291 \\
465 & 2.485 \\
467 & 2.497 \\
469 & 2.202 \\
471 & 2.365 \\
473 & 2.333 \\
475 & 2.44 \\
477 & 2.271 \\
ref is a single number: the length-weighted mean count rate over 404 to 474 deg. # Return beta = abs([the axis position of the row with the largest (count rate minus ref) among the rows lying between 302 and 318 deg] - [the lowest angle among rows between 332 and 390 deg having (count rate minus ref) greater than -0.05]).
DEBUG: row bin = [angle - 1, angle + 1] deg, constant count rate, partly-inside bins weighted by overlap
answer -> 16 deg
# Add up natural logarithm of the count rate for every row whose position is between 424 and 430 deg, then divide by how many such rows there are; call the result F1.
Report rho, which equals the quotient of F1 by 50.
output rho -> 0.0163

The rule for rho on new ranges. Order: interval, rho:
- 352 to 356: 0.0152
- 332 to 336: 0.0157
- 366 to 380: 0.0148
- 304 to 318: 0.0158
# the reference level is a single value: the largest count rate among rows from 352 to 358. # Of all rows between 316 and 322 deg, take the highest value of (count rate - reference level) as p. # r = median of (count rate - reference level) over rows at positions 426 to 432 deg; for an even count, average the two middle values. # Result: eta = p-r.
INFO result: 0.04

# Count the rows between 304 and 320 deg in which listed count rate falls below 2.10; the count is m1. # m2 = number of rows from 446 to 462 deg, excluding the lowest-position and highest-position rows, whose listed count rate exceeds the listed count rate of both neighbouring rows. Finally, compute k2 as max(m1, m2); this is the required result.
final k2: 3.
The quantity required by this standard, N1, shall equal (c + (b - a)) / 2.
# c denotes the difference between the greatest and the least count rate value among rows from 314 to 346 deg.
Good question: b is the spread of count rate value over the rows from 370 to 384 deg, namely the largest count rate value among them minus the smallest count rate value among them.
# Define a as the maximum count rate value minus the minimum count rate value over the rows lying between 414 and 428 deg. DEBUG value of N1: 0.137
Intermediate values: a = 0.25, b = 0.13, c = 0.40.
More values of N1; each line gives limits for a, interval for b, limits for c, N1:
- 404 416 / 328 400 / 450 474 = 0.329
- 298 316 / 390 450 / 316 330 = 0.187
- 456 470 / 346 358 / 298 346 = 0.180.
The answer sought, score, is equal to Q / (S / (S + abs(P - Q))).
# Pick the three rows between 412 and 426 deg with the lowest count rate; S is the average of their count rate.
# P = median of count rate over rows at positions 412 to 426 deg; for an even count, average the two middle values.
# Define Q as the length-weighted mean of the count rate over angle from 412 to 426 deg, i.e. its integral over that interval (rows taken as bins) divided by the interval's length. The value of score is 2.25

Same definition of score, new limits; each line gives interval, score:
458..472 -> 2.36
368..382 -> 2.10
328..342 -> 2.27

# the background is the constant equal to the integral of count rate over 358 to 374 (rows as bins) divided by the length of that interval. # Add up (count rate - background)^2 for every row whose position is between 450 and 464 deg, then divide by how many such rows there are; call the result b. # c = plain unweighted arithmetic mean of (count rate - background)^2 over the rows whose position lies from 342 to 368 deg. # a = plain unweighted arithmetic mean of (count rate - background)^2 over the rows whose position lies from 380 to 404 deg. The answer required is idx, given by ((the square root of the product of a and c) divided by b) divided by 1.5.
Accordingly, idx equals 0.244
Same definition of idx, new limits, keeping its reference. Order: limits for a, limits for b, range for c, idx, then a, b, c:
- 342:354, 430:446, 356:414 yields 0.619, 0.022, 0.013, 0.006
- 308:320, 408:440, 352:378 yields 0.202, 0.025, 0.024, 0.002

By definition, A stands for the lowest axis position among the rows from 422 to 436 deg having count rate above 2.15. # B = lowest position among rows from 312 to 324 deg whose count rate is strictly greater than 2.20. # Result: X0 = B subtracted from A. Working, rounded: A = 425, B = 317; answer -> 108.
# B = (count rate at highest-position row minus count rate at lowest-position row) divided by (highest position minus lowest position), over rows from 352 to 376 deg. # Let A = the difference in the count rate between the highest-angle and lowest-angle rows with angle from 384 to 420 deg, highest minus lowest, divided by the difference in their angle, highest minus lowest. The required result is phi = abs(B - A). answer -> 0.0039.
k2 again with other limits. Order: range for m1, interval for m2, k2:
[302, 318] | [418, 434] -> 1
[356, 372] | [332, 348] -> 5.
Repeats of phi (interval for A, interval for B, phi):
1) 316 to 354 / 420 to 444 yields 0.0143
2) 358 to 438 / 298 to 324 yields 0.0046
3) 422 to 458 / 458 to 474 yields 0.0062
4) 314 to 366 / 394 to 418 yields 0.0035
